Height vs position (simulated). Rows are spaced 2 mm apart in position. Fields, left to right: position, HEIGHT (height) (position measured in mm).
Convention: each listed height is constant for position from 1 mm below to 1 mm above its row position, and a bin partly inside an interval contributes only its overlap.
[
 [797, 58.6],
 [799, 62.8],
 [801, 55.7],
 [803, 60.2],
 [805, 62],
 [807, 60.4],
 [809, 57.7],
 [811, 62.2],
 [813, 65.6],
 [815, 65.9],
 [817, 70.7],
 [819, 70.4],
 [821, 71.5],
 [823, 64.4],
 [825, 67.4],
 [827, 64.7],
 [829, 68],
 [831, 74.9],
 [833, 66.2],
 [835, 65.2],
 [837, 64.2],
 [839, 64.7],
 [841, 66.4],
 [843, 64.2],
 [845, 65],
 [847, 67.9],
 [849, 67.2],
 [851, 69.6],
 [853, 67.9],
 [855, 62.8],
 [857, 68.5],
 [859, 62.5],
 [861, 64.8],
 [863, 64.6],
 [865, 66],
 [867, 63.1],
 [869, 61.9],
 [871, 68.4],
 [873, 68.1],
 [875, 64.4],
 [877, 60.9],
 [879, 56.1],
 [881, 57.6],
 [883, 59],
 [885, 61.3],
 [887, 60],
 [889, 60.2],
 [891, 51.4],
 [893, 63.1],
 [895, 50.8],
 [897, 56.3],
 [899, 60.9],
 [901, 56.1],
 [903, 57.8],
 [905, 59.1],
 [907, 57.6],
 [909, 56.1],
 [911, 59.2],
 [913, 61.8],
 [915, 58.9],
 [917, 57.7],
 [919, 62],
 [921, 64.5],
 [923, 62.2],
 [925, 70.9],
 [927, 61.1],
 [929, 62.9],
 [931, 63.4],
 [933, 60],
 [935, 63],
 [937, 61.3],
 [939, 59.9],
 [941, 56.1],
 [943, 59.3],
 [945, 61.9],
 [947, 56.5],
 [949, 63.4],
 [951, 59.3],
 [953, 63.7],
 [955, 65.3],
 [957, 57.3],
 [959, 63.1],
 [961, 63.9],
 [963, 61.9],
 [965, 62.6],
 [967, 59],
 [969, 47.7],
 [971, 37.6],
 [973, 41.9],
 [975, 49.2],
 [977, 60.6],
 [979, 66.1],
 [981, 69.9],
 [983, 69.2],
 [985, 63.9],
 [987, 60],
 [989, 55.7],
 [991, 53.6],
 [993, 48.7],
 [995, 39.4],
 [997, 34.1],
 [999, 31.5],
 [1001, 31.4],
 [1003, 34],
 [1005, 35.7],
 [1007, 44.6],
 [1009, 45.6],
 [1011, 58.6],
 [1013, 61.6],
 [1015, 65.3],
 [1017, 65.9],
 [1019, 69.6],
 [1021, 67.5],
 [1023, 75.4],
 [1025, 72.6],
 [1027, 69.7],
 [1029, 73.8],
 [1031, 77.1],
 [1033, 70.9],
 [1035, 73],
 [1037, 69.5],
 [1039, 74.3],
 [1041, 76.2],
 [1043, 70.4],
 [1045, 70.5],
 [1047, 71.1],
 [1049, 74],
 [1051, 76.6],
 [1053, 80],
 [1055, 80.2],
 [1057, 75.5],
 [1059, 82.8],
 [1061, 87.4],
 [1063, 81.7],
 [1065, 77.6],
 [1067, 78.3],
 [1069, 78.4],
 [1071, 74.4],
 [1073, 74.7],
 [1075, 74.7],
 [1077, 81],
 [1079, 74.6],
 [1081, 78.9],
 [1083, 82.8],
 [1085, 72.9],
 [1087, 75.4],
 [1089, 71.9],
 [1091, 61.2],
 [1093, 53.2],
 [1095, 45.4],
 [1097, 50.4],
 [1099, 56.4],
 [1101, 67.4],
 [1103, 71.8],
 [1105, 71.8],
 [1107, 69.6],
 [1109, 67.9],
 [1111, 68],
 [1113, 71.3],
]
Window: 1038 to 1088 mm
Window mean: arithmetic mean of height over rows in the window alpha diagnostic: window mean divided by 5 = 15.4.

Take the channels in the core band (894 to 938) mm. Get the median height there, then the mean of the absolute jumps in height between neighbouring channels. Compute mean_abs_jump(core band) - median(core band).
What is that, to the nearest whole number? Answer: -57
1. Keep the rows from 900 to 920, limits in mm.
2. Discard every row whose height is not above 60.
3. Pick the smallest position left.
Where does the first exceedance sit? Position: 913 mm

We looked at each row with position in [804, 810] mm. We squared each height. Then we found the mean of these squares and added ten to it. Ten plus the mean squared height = 3617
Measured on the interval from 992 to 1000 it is 1530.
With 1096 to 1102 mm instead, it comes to 3431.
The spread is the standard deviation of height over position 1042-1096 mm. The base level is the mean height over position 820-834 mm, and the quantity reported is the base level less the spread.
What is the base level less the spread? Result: 59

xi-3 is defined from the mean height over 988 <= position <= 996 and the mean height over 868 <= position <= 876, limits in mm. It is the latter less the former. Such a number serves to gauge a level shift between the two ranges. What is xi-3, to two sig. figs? 16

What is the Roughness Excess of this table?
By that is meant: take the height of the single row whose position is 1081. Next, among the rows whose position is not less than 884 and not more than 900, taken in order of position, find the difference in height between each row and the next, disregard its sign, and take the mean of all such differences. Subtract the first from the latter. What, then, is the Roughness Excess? -72.6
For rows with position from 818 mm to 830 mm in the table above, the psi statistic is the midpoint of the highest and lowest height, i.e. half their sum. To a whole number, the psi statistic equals 68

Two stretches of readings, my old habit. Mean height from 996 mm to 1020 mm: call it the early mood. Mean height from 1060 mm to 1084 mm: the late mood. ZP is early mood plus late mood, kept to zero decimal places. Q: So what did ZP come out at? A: 127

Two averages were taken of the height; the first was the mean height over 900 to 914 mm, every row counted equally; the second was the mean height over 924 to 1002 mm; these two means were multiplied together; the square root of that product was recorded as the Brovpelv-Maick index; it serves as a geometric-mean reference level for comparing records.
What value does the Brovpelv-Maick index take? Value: 58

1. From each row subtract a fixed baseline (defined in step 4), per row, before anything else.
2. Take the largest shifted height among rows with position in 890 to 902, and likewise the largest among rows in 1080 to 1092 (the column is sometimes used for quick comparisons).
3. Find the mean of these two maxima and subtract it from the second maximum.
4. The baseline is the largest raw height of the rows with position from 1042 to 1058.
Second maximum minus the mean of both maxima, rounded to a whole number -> 10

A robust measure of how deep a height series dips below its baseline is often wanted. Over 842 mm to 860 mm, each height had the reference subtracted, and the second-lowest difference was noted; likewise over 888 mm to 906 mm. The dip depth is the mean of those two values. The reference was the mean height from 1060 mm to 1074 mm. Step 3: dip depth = -22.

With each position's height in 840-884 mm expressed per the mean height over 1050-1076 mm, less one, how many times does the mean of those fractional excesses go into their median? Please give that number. 0.98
